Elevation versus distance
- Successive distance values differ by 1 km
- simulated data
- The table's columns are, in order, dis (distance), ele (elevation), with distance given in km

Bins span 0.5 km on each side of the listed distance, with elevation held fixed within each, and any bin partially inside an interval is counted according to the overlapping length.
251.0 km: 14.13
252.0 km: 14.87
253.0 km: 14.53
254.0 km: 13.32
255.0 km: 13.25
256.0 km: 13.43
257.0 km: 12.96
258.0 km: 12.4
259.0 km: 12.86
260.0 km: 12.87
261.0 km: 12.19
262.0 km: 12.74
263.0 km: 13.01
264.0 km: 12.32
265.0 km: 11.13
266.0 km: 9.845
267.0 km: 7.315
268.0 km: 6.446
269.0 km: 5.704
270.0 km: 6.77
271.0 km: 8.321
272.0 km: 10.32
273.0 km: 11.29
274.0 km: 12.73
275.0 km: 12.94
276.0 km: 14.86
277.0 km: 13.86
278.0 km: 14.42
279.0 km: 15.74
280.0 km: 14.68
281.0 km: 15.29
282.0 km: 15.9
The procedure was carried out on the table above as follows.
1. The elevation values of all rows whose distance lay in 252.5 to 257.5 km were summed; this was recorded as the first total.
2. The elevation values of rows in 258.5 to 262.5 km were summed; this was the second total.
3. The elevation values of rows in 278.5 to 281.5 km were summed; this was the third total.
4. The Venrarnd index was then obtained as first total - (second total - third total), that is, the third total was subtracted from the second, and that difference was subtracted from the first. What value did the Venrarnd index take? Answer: 63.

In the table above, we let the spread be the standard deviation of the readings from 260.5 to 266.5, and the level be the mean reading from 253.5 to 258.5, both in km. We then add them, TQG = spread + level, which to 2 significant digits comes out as 14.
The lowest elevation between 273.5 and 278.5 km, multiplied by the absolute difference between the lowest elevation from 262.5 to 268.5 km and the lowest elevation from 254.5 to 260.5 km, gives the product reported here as 76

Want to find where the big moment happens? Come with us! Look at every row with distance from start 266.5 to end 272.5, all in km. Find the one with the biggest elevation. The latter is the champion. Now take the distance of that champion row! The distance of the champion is 272.0 km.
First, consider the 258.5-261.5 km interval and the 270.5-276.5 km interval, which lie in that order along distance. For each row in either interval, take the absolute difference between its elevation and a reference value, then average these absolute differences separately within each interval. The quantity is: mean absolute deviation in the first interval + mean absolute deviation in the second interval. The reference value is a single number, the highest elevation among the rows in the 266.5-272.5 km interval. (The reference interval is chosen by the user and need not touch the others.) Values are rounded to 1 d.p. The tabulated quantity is 4.4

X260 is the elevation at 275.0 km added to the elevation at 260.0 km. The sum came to 25.8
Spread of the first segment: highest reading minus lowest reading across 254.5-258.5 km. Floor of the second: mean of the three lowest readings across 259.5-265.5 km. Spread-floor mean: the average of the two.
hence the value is 6.5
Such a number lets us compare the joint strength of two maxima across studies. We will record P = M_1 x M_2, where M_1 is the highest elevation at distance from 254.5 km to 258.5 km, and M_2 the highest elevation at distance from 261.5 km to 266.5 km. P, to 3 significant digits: 175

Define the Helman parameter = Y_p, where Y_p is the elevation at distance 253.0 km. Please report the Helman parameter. 14.53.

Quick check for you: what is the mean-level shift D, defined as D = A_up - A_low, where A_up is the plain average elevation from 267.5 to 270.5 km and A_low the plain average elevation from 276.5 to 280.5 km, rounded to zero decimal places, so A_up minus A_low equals -8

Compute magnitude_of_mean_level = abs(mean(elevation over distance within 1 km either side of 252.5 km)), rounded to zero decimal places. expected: 15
